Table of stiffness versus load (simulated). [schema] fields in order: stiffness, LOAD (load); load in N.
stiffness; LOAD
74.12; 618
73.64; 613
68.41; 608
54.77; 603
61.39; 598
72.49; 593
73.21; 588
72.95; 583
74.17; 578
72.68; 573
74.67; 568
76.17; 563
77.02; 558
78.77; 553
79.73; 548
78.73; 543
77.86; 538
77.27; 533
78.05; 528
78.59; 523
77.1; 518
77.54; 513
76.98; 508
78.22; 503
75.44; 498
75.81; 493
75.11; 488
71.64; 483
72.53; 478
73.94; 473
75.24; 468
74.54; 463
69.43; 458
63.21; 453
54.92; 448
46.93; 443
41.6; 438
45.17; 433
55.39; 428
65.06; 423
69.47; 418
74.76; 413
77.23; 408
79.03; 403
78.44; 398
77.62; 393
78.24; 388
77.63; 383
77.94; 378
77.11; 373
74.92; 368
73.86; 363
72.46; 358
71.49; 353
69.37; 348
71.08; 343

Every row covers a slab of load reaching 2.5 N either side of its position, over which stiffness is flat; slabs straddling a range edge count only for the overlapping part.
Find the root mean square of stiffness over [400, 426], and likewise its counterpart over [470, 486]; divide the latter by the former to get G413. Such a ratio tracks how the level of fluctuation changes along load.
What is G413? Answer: 0.99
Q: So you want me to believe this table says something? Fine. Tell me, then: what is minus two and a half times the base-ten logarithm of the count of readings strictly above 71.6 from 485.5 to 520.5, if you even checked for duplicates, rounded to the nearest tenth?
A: -2.1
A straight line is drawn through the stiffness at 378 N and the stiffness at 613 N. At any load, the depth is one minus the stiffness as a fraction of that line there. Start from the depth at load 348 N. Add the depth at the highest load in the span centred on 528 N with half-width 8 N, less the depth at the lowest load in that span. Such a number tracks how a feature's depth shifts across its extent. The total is 0.131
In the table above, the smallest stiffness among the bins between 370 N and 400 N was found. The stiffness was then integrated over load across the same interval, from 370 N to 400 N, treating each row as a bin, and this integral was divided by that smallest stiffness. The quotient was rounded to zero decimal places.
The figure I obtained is 30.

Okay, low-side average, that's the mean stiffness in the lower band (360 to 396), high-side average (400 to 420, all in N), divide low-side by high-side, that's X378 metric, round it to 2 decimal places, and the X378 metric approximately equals 1.02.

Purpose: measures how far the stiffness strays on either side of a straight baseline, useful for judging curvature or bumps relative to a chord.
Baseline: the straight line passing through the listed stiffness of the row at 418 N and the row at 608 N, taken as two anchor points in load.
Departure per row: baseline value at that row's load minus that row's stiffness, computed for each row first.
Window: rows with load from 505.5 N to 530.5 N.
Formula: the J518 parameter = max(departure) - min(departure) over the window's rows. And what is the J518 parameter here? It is 2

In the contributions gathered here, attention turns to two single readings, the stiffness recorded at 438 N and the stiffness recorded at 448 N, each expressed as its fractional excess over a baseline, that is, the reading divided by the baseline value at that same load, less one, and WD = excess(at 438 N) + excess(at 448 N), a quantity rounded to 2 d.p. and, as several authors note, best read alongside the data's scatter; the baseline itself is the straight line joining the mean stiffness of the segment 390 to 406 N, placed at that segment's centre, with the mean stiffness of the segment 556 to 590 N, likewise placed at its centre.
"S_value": -0.75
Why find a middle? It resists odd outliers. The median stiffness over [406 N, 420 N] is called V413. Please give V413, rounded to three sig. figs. 74.8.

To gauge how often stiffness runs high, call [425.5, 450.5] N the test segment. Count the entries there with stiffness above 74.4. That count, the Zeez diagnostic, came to 0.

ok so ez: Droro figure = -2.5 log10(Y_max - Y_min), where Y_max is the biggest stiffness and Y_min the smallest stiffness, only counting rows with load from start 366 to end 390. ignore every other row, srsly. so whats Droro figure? -1.3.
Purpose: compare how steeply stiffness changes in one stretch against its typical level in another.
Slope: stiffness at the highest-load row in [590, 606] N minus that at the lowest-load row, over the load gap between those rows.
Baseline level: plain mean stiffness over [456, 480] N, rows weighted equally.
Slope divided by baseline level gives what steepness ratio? -0.024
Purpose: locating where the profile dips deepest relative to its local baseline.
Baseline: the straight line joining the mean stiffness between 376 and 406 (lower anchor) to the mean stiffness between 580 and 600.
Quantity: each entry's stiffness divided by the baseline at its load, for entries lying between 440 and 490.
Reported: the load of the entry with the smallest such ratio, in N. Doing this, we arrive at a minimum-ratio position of 443 N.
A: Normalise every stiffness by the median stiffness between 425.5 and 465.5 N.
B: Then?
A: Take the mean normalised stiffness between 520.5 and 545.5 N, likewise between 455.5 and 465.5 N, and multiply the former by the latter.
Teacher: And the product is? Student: 1.85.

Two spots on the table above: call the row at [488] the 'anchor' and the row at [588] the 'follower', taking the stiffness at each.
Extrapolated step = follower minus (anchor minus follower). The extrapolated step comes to 71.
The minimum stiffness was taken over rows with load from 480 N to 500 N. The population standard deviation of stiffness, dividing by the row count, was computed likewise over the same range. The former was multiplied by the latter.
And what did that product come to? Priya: 120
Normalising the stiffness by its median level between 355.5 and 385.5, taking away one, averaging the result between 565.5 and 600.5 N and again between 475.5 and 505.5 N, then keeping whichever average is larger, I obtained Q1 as -0.0161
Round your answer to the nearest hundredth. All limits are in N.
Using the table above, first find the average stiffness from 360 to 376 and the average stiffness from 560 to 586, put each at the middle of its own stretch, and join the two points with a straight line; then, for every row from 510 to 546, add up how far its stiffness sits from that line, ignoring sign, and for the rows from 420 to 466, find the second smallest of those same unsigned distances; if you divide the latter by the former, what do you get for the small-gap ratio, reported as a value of 0.22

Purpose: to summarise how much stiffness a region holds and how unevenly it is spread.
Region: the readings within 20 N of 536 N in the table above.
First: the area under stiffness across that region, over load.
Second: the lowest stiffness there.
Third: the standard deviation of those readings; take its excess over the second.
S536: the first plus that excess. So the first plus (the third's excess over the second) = 3054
